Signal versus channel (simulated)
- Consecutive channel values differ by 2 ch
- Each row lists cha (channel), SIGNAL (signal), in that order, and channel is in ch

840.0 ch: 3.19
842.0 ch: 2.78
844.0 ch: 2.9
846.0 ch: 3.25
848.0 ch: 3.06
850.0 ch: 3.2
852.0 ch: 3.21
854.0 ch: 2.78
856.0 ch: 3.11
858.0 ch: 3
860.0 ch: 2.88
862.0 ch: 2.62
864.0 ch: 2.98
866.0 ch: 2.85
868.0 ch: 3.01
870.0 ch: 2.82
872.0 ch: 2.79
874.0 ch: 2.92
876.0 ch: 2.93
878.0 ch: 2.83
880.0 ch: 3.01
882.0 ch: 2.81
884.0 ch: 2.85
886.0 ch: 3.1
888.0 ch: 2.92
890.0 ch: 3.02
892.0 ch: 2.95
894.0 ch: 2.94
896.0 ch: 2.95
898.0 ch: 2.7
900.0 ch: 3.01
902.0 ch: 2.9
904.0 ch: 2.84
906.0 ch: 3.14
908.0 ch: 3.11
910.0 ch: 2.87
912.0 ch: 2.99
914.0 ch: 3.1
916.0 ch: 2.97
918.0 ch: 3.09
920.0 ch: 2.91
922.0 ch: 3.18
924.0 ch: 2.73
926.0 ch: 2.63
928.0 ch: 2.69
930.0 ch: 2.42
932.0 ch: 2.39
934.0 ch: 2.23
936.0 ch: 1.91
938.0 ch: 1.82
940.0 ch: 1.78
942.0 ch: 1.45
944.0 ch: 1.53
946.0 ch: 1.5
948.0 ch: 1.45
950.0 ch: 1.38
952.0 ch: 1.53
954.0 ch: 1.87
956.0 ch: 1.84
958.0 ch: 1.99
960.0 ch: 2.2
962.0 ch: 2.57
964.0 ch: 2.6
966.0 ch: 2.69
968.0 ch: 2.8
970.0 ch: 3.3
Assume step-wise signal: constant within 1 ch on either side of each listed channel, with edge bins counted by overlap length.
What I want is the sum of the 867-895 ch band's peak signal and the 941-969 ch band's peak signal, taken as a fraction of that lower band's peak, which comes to 1.90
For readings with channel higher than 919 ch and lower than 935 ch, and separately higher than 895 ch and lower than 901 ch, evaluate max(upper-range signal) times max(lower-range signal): 10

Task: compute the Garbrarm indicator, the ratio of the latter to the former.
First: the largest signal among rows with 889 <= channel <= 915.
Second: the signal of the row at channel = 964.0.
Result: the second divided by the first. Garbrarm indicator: 0.83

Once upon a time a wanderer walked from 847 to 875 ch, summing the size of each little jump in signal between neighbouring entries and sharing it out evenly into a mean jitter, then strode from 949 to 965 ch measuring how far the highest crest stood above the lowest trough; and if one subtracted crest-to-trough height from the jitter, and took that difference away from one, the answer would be 2.04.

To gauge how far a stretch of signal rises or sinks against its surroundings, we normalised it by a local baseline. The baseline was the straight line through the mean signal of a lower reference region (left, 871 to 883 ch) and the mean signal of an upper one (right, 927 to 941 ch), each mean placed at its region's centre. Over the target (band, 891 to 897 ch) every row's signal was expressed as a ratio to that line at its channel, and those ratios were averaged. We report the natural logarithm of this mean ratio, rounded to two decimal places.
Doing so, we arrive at 0.10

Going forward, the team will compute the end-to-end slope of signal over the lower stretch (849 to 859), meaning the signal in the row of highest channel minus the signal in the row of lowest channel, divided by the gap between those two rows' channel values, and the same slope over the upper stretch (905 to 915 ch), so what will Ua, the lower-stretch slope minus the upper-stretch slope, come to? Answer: -0.020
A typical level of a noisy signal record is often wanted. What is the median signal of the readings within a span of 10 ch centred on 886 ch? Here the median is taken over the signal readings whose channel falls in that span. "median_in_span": 2.92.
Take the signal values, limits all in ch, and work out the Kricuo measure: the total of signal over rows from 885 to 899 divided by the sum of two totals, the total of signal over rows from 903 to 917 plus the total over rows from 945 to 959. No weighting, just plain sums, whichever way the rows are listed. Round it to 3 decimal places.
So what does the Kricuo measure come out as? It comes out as 0.632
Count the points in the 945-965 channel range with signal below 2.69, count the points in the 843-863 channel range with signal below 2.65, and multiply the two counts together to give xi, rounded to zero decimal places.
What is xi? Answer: 10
